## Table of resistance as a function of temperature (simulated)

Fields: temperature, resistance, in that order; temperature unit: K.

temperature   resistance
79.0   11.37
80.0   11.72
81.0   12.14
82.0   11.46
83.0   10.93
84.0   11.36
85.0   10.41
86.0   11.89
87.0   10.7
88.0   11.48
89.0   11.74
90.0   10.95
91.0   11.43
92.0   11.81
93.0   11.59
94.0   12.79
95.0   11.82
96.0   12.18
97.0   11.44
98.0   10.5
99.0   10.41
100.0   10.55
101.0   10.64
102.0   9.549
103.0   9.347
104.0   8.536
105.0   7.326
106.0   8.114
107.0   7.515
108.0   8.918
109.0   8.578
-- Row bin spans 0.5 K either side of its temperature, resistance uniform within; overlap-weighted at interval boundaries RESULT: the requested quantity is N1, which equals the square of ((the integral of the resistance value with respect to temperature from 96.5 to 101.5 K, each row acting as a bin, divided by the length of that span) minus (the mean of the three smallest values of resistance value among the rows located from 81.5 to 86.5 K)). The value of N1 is 0.0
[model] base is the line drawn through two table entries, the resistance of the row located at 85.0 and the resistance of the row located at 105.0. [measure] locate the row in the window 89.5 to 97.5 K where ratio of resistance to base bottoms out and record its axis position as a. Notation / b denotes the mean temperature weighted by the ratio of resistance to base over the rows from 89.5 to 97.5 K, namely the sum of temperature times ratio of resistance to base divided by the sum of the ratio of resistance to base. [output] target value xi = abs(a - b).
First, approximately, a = 90.0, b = 93.6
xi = 3.6 K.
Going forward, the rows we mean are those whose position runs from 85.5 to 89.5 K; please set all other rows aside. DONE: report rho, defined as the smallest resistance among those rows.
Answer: 10.7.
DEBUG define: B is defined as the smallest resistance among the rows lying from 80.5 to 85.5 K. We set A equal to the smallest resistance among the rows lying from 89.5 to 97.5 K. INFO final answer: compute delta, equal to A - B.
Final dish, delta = 0.5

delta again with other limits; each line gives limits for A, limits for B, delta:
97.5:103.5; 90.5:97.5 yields -2.1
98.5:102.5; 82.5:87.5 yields -0.9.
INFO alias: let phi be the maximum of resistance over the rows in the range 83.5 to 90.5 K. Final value 11.89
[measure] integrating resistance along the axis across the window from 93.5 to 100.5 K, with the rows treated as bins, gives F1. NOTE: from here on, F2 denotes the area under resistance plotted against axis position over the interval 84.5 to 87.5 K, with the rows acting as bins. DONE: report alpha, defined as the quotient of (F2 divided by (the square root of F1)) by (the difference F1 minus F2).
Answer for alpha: 0.1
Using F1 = 80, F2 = 33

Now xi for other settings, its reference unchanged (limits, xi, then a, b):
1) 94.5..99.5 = 1.0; 98.0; 97.0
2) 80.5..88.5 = 0.5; 85.0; 84.5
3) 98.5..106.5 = 2.7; 105.0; 102.3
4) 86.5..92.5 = 2.6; 87.0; 89.6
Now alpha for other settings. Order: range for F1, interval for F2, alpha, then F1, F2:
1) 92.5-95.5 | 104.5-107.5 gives 0.3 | 36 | 23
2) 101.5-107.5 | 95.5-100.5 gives -1.7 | 50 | 55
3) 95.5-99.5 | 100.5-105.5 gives -7.8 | 45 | 45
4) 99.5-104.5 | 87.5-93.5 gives -0.5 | 49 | 69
